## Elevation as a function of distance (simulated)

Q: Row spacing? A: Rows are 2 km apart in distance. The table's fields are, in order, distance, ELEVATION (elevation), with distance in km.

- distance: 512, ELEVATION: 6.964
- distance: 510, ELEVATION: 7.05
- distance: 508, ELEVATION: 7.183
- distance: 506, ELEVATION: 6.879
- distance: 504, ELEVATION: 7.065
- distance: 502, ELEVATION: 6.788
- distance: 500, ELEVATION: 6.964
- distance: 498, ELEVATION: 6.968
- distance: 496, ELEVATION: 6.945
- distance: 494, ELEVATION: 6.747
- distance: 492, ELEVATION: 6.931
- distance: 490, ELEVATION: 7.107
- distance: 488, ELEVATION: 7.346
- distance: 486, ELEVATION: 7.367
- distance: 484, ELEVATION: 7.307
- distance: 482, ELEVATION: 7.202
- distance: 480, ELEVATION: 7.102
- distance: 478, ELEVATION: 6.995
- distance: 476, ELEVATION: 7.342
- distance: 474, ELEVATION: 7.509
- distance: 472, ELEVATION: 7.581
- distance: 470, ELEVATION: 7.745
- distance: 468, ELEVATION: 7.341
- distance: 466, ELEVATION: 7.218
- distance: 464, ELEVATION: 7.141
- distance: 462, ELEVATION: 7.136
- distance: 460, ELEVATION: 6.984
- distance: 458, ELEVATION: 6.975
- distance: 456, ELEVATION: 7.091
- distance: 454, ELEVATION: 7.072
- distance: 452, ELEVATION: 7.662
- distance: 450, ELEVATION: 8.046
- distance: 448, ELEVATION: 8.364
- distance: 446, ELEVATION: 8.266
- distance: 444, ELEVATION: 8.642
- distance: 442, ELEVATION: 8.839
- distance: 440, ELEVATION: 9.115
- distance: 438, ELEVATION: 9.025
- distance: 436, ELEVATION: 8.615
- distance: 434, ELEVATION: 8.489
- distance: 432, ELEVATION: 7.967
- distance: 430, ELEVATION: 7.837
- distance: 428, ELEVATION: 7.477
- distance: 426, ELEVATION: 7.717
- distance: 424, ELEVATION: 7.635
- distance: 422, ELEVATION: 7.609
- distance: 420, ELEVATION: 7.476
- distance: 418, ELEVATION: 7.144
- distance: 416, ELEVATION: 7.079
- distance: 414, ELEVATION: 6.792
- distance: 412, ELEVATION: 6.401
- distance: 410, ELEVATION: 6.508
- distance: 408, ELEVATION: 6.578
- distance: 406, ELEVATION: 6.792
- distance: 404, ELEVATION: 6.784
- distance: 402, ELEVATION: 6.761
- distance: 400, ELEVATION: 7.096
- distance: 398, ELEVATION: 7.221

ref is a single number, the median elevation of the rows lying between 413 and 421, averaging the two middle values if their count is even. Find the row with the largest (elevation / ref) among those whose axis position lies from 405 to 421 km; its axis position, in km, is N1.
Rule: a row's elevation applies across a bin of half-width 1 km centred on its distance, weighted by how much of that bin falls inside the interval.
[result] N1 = 420 km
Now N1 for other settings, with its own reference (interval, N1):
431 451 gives 440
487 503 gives 488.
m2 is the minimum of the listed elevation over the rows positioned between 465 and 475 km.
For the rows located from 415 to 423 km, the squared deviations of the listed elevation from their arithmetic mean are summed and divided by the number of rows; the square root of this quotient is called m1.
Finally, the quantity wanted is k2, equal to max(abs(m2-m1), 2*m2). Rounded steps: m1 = 0.22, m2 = 7.218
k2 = 14.4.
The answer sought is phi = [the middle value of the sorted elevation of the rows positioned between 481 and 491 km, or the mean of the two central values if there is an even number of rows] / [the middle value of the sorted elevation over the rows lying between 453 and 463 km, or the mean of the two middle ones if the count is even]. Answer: 1.03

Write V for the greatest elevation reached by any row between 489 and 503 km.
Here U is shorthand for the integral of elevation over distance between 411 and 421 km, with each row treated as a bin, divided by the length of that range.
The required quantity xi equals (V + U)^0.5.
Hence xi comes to 3.75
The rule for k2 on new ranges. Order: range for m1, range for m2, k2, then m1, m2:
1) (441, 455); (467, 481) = 14.0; 0.56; 6.995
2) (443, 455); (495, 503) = 13.6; 0.52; 6.788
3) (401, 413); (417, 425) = 14.3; 0.15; 7.144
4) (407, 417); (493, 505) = 13.5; 0.24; 6.747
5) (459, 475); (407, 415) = 12.8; 0.24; 6.401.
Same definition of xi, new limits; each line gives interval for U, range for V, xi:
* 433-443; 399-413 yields 3.99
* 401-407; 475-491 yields 3.76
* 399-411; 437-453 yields 3.98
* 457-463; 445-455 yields 3.92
